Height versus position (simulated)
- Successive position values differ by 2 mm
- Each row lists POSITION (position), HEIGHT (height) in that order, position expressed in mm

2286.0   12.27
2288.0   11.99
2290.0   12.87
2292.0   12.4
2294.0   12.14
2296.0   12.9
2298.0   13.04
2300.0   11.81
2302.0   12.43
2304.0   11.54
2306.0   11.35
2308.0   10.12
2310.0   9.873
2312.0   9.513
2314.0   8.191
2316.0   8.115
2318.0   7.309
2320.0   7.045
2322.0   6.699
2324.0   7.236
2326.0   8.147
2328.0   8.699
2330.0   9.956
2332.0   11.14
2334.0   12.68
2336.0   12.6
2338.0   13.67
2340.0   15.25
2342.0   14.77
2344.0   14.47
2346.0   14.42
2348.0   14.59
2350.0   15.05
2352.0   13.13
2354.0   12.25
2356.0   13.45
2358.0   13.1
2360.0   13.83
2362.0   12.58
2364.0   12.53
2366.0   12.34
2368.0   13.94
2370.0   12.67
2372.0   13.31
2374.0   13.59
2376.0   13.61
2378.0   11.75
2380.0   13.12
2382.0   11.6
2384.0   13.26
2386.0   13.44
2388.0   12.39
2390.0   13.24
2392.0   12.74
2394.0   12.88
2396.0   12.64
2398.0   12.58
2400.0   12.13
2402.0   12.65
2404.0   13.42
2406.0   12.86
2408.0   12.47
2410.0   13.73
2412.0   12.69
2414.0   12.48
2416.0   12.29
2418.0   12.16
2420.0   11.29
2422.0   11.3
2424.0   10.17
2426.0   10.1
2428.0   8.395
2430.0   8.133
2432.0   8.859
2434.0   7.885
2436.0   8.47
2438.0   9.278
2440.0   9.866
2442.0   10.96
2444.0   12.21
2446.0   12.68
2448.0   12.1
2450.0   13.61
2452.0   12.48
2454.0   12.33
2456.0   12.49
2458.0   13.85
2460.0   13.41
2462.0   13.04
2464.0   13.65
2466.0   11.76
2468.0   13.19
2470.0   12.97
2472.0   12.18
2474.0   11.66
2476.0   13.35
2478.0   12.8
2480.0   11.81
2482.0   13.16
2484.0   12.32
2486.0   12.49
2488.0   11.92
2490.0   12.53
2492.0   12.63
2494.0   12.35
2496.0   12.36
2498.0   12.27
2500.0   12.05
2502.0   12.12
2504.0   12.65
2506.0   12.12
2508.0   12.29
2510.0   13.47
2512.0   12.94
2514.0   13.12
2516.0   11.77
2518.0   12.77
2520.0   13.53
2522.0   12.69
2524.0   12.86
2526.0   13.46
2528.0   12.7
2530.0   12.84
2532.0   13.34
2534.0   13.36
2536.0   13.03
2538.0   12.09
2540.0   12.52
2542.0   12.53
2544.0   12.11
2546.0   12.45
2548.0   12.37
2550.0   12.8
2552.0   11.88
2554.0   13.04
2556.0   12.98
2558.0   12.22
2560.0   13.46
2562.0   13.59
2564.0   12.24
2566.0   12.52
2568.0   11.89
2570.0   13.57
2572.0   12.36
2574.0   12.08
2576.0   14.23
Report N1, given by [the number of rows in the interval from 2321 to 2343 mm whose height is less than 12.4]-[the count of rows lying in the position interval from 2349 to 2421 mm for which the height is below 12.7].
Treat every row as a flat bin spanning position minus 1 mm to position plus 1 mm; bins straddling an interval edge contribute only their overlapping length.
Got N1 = -12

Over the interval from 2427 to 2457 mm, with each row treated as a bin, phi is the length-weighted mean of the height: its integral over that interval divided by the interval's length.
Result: 10.6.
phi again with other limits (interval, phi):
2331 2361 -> 13.6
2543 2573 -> 12.6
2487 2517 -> 12.4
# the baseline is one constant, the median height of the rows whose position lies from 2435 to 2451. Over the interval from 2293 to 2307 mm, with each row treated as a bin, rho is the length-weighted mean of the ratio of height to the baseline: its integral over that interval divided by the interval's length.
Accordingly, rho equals 1.06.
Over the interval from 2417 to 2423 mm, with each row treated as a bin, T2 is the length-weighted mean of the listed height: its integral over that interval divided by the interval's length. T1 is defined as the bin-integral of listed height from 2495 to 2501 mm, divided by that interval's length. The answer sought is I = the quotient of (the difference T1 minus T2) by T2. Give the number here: 0.06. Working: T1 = 12.23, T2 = 11.6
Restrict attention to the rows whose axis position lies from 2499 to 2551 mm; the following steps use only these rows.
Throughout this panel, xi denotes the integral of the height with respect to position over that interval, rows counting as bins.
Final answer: 660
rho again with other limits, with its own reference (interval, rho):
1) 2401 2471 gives 1.01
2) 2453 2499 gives 1.10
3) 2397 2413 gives 1.11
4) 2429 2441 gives 0.76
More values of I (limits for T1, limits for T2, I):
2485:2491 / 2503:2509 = 0.00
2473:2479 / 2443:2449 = 0.02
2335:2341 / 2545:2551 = 0.10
